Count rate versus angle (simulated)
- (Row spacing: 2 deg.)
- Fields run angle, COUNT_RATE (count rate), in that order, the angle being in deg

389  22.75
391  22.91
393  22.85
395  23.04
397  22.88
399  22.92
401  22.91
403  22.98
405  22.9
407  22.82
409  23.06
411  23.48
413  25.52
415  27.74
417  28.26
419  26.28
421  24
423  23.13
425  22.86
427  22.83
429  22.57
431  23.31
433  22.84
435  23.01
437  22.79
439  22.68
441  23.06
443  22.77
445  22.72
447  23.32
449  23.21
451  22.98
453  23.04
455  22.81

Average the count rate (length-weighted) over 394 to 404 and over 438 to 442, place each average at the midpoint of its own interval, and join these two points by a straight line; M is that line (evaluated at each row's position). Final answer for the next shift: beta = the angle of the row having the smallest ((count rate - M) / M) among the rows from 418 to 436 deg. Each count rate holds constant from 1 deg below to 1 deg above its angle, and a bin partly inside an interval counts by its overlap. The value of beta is 429 deg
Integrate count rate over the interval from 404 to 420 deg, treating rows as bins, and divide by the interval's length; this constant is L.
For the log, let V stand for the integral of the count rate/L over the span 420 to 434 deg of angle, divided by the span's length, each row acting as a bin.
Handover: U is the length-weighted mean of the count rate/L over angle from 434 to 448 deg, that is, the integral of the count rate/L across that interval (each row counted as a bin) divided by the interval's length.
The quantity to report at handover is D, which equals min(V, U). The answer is 0.9160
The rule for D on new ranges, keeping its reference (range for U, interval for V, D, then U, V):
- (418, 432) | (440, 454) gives 0.9203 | 0.94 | 0.920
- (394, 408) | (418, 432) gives 0.9166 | 0.92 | 0.942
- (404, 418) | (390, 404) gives 0.9168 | 0.99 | 0.917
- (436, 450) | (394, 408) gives 0.9166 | 0.92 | 0.917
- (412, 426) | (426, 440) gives 0.9142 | 1.02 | 0.914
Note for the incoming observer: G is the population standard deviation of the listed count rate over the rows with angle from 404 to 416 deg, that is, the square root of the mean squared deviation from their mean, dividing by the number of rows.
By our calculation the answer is 1.81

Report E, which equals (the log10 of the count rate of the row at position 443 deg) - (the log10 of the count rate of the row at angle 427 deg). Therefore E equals -0.0011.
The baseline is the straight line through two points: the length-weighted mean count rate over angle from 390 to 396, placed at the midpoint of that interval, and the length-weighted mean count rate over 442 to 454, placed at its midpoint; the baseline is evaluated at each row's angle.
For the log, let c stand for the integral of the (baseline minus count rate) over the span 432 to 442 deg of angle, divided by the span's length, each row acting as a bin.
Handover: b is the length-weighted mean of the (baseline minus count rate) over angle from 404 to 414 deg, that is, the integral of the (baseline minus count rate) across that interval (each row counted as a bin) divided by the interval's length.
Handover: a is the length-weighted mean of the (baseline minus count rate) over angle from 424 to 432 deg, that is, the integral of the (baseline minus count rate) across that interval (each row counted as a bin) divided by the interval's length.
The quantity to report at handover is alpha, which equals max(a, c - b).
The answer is 0.7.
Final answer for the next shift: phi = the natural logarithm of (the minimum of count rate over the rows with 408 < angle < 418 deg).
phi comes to 3.14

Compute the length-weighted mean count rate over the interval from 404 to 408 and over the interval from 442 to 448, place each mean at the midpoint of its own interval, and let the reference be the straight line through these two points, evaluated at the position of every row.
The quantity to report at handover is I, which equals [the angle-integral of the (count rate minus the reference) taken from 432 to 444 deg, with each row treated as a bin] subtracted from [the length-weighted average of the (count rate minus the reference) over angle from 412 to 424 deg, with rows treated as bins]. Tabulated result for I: 3.7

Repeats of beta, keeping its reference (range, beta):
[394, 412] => 407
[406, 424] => 407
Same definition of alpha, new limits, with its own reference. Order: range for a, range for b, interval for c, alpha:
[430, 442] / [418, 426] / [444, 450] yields 1.0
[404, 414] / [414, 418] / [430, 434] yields 4.9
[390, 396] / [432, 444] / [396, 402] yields 0.0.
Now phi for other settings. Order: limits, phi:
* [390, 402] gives 3.13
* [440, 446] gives 3.12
